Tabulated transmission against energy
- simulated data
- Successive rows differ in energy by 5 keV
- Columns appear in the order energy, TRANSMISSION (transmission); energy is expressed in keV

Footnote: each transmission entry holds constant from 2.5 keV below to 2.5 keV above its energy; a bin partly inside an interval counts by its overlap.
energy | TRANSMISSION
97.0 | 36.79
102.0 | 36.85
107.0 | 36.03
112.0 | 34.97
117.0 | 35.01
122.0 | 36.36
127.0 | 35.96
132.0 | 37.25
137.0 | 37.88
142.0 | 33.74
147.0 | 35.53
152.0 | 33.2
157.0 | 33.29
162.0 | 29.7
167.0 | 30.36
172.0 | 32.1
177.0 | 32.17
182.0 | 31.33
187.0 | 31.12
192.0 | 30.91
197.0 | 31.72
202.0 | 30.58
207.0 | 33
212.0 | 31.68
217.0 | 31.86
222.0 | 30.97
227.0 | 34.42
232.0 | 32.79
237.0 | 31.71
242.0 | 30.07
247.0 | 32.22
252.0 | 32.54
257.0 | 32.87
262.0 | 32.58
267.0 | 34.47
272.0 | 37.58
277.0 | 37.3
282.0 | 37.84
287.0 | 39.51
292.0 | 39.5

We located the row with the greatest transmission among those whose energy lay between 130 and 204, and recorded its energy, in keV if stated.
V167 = 137.0 keV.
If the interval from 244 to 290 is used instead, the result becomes 287.0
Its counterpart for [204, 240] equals 227.0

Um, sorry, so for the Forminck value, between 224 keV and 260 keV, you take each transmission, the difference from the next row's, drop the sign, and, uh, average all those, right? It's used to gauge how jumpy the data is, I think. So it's 1.19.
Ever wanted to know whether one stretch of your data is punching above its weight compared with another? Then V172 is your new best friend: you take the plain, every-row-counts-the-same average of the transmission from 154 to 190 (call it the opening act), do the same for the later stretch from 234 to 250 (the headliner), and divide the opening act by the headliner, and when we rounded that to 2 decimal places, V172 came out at 1.00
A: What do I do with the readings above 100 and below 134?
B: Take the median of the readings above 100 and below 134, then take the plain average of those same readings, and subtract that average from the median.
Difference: 0.0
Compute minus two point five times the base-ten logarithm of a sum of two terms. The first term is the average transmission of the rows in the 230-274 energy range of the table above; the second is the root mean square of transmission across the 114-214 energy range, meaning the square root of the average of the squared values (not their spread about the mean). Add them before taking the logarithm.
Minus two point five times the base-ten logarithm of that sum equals -4.55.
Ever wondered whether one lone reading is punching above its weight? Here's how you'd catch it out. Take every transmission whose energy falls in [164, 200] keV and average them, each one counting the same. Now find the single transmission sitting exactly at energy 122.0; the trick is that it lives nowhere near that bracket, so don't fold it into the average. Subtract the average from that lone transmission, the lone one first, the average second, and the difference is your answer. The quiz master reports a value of 5.0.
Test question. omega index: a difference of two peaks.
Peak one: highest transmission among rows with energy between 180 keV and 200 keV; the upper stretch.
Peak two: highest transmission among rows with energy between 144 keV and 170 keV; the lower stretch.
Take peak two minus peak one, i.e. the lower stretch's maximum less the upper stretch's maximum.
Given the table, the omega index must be 3.8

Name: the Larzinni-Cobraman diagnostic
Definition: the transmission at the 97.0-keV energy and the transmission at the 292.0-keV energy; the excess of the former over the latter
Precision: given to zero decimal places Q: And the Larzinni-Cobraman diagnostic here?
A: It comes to -3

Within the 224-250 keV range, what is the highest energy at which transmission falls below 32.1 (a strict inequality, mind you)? 242.0 keV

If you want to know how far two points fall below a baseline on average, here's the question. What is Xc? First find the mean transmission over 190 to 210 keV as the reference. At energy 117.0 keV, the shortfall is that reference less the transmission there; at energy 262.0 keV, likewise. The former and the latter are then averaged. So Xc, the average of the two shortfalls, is -2.2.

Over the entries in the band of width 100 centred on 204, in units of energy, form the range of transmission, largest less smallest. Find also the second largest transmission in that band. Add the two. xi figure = 38.0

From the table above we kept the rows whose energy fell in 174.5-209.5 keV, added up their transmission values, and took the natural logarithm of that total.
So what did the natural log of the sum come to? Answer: 5.40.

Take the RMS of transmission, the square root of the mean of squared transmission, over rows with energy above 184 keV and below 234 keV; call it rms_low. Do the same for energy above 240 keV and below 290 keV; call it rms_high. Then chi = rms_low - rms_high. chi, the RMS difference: -2.9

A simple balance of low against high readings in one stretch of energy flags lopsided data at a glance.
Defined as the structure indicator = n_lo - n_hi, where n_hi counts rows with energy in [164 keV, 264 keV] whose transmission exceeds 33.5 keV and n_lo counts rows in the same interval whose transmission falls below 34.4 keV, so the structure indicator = 18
